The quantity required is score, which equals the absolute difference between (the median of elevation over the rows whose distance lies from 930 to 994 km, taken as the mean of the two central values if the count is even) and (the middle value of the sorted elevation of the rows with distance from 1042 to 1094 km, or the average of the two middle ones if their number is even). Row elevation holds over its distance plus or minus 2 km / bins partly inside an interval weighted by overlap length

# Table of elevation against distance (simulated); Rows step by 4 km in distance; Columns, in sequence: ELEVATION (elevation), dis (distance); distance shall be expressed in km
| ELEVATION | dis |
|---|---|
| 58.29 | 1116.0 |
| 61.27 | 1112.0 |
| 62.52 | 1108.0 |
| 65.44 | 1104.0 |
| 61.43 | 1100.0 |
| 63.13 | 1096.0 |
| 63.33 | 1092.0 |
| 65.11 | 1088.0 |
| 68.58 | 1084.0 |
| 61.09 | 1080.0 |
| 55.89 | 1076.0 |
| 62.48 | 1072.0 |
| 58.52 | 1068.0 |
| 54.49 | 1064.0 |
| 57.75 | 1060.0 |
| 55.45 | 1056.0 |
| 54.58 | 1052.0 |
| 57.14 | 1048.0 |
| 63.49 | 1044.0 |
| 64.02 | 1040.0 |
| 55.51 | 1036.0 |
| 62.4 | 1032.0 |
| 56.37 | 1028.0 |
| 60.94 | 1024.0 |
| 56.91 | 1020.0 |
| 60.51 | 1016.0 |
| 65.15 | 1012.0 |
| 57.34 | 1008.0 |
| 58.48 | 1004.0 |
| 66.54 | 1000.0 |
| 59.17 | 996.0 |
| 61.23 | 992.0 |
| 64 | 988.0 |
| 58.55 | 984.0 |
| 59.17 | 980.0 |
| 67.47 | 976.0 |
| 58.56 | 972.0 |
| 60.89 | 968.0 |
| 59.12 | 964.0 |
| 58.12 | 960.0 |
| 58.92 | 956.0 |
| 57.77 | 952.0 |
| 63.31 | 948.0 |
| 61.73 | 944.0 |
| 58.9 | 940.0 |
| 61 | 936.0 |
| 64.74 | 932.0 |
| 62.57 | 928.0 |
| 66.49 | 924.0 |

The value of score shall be 1.5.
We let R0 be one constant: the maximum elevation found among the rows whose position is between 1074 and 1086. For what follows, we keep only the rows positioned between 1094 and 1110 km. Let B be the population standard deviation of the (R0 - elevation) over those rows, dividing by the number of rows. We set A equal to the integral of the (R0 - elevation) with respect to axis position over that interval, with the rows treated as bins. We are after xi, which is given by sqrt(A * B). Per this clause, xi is 11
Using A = 87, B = 1.5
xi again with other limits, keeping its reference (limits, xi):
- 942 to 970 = 21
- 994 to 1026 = 29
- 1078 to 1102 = 17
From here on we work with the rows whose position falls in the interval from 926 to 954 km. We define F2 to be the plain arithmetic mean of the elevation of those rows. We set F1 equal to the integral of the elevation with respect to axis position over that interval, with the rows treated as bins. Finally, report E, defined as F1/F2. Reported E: 28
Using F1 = 1720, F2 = 61.4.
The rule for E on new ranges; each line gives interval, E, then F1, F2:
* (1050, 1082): 32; 1841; 57.5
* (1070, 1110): 40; 2516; 62.9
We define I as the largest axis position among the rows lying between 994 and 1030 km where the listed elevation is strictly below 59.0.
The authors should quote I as 1028.0 km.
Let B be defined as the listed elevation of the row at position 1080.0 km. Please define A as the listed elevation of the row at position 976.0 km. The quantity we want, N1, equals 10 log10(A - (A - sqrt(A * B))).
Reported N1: 18.1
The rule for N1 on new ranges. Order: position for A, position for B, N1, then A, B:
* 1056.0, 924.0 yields 17.8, 55.45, 66.49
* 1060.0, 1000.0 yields 17.9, 57.75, 66.54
